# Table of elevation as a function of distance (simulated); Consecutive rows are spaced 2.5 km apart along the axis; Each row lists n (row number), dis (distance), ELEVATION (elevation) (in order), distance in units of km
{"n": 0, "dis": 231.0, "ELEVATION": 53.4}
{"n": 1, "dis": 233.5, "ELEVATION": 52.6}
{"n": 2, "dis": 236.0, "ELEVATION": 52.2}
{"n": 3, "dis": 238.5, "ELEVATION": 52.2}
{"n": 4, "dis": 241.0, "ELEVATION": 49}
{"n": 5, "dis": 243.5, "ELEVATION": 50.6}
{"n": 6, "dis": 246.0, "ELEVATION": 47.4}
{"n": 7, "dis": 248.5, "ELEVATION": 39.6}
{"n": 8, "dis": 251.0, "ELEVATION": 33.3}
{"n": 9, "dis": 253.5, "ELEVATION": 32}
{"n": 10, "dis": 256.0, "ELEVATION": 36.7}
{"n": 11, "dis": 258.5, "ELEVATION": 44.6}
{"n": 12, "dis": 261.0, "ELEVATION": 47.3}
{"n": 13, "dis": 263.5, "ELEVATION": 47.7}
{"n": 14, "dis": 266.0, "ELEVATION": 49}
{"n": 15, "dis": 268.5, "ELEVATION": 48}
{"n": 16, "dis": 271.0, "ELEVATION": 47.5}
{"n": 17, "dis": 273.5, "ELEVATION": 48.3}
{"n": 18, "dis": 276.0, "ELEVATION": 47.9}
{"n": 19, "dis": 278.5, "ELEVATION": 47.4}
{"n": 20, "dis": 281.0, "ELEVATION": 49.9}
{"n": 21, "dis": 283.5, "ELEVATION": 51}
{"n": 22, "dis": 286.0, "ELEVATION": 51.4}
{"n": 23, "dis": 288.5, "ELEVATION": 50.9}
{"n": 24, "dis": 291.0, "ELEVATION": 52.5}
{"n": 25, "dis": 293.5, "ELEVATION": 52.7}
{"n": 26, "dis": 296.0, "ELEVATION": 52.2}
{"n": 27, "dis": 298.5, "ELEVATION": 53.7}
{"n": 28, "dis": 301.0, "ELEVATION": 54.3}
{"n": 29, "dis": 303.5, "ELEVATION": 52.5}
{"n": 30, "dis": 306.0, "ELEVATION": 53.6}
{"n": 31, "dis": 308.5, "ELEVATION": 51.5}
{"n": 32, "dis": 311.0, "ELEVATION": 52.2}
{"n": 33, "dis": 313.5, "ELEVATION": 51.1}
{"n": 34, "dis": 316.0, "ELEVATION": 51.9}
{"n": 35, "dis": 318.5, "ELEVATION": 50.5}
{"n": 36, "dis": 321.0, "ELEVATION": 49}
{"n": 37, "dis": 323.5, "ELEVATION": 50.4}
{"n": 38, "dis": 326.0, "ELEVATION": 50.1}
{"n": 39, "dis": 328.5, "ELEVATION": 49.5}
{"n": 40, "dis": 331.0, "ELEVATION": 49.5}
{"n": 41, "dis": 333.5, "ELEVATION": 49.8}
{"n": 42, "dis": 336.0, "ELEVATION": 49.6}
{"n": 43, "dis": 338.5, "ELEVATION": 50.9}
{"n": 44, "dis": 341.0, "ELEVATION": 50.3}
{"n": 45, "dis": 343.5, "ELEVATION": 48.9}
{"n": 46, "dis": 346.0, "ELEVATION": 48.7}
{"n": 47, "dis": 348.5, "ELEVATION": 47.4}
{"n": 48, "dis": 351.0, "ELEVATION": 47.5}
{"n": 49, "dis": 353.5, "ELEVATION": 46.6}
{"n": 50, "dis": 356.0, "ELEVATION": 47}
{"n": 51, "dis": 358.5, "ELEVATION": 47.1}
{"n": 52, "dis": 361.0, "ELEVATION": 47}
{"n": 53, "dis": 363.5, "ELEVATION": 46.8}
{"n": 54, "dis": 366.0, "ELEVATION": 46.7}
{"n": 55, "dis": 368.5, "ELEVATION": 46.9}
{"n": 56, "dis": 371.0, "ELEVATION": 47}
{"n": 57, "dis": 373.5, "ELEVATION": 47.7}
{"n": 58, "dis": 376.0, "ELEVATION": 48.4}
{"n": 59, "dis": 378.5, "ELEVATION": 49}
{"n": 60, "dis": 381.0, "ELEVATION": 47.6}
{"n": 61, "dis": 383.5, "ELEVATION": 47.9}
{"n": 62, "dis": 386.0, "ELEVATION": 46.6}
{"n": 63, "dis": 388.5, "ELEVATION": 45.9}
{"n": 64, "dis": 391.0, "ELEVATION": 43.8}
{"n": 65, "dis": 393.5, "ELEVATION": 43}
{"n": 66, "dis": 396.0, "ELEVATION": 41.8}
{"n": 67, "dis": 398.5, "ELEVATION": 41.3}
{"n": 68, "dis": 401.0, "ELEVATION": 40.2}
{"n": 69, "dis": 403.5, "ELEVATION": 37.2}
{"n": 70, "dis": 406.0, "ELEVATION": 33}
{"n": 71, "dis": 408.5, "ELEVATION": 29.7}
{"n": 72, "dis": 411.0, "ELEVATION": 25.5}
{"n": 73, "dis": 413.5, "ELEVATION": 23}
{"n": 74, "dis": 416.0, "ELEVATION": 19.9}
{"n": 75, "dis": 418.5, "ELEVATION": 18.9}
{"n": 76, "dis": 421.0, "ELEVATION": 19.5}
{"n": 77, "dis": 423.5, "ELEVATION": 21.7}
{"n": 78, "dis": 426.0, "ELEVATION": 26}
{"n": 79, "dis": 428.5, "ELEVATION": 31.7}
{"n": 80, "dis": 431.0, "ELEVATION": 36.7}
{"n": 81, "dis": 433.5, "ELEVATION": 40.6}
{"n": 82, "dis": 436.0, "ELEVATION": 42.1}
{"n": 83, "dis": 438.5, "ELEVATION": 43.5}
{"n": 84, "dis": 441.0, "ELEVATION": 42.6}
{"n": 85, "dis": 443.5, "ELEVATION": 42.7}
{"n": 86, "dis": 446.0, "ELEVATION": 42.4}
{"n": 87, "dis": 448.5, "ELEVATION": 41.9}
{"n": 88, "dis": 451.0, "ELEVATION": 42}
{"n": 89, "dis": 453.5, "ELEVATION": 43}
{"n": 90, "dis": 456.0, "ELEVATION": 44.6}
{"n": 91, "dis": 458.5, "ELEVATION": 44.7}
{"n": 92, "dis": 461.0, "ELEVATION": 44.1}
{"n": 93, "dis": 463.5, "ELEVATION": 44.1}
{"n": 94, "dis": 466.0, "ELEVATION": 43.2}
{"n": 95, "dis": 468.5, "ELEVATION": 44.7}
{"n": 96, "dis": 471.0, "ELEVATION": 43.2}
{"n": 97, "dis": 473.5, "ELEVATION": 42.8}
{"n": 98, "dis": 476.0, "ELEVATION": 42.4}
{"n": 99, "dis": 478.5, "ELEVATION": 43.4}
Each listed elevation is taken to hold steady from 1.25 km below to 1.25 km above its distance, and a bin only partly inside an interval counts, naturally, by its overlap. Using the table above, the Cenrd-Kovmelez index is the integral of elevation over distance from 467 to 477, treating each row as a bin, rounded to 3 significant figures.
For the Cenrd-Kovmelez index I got 433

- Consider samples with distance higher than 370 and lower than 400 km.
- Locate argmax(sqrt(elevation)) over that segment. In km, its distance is 378.5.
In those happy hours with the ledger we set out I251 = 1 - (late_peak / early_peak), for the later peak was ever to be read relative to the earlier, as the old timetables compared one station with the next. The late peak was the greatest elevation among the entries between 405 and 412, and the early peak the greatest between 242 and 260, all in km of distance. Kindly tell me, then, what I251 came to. 0.35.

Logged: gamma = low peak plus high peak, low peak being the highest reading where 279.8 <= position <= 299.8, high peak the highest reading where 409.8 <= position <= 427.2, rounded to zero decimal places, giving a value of 80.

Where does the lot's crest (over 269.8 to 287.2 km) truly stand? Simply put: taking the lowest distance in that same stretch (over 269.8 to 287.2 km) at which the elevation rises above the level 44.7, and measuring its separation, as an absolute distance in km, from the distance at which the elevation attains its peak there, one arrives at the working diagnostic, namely 15.0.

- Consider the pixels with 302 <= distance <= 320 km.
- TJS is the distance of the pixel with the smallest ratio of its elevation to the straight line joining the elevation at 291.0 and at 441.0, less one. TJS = 318.5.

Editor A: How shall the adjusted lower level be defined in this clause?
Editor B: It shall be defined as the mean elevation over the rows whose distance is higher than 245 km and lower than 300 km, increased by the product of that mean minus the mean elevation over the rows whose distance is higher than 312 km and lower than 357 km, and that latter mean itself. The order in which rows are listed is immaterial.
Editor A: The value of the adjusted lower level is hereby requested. -77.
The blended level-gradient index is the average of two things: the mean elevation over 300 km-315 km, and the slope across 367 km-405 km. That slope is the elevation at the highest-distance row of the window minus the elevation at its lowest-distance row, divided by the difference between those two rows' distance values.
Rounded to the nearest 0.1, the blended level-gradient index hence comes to 26.1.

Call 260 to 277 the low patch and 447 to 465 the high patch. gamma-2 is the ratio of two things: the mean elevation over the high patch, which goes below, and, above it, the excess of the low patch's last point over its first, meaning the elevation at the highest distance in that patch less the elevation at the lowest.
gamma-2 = 0.01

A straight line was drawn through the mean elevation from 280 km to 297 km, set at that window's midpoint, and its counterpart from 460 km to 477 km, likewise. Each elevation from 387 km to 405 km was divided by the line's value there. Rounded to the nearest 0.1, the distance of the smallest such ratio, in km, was 403.5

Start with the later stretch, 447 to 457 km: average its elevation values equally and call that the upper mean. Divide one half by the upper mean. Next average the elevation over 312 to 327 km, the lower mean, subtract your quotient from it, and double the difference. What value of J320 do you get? 101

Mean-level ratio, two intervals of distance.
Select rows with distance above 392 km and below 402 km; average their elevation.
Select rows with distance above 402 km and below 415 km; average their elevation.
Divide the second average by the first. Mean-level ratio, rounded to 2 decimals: 0.71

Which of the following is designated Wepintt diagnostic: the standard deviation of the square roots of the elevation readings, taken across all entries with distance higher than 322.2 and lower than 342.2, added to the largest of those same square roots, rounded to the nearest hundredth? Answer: 7.17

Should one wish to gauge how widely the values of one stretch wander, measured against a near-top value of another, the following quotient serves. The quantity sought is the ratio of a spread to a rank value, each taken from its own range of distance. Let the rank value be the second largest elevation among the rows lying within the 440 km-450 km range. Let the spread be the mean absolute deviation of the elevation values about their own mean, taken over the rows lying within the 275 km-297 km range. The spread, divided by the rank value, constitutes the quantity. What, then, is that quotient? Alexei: 0.035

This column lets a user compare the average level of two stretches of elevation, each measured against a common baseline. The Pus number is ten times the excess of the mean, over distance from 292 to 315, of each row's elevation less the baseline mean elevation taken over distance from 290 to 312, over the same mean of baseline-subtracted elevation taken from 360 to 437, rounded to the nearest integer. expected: 145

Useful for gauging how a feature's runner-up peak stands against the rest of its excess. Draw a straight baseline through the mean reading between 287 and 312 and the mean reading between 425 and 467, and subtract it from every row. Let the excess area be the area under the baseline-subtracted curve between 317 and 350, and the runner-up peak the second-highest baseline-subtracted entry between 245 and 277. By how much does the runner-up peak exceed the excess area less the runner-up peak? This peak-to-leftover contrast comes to -2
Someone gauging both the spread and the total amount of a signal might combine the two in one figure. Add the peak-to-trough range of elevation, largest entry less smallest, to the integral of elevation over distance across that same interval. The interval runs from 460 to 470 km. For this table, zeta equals 442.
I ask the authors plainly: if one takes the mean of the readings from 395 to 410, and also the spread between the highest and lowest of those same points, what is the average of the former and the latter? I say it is 25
